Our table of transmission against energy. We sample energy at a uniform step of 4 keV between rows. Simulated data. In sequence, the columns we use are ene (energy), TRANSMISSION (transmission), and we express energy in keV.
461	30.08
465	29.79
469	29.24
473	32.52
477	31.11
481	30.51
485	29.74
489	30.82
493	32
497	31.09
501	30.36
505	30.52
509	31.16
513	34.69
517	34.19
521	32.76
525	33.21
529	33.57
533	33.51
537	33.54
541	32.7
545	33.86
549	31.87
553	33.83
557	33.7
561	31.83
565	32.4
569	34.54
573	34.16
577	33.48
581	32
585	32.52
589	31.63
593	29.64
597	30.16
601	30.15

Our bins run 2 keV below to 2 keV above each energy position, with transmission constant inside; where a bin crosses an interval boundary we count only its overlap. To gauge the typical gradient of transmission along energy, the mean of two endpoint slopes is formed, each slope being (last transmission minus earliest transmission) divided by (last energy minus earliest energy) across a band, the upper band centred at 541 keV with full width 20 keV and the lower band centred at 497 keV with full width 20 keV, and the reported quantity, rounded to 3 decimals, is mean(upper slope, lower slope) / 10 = -0.006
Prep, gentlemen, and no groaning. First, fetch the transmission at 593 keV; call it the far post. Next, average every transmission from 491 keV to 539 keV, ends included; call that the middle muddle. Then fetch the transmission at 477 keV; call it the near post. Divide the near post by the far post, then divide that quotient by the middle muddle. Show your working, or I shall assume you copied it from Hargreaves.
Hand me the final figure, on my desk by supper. 0.0322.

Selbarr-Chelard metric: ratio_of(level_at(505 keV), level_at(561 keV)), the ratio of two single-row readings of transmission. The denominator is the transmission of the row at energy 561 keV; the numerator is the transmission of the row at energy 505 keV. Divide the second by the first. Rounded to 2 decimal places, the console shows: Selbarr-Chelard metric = 0.96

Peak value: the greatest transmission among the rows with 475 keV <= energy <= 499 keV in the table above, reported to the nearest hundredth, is 32.00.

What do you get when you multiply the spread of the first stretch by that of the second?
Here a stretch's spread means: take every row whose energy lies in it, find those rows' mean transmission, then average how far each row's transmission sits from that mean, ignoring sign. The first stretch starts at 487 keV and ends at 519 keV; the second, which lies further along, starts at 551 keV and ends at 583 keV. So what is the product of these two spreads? 1.16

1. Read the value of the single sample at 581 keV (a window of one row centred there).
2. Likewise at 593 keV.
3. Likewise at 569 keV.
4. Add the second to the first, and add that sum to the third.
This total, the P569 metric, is 96.2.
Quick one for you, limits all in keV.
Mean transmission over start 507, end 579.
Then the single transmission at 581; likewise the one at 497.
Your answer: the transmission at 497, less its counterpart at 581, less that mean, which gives -34.2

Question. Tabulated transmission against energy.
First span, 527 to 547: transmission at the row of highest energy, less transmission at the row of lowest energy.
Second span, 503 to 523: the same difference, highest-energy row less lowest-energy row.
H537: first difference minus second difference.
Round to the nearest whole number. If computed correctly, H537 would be -2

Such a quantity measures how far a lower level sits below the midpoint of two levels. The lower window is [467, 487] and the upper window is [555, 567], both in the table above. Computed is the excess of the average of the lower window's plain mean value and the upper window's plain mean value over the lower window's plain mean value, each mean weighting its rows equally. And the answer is 1.0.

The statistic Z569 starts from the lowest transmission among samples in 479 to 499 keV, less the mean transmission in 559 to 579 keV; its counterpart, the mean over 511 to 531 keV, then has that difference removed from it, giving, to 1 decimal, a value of 37.2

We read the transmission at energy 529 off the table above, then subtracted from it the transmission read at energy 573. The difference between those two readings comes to -0.6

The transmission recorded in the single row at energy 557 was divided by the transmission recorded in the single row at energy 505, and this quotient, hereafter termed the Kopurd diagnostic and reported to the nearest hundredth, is 1.10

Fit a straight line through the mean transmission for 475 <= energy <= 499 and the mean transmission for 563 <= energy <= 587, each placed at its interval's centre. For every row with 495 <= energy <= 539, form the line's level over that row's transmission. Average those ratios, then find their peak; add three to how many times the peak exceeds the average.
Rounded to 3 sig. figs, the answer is 4.06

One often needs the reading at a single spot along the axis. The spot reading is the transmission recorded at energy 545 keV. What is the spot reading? 33.86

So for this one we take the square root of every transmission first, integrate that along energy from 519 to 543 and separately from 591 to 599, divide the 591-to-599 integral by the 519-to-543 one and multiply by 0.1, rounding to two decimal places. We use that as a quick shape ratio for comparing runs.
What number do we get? 0.03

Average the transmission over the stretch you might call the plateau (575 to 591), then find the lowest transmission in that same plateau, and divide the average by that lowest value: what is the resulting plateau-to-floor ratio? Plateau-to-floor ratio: 1.025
